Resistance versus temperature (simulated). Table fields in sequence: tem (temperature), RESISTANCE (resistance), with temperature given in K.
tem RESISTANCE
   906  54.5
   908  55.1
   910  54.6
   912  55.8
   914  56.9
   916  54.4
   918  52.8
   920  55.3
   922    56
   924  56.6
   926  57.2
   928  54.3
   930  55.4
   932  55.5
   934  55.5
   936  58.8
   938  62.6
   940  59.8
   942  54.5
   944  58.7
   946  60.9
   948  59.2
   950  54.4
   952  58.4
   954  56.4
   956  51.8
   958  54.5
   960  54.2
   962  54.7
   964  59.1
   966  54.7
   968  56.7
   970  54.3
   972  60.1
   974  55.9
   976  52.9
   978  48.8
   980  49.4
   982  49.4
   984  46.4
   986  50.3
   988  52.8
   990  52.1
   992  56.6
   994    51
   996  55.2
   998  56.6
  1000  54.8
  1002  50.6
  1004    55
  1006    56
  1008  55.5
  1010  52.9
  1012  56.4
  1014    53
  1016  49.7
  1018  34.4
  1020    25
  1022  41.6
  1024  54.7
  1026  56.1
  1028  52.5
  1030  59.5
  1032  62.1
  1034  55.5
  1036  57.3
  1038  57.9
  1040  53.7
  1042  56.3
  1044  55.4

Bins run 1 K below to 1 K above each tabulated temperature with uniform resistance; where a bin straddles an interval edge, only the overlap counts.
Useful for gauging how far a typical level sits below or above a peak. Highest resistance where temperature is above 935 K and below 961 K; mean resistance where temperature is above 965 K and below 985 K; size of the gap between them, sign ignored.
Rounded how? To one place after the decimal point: 9.7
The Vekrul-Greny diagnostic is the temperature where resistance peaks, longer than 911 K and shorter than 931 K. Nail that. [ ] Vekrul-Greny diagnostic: 926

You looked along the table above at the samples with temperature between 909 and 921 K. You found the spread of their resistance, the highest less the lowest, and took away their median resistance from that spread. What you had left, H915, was -51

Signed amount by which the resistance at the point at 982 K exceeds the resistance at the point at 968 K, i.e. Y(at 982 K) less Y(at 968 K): -7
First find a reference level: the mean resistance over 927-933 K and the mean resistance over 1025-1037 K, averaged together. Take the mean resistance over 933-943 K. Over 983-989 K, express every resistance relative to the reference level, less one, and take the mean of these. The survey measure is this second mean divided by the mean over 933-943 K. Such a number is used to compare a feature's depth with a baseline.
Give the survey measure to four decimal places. -0.0019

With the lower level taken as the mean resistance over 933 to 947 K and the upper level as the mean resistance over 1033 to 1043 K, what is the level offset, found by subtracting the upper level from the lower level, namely 3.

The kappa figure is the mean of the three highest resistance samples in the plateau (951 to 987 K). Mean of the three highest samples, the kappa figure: 59.2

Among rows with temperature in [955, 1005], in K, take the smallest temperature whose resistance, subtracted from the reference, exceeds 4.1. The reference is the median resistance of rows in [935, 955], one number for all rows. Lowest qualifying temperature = 956 K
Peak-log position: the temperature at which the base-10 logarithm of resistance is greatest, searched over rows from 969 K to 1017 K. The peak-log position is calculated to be 972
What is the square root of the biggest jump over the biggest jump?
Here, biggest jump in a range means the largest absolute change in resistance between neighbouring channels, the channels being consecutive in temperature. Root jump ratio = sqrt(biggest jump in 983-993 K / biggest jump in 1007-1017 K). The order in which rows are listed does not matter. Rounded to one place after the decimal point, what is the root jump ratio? 1.1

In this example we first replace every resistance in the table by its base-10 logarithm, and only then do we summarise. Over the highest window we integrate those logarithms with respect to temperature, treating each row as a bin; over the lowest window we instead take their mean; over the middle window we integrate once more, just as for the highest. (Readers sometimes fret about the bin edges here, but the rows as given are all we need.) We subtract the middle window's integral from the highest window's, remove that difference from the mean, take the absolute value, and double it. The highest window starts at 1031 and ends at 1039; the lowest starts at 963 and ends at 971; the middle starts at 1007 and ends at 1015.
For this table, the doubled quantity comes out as 3.0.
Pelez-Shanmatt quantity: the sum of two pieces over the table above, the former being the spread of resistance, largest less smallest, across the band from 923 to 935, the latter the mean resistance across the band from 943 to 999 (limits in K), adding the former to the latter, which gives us 57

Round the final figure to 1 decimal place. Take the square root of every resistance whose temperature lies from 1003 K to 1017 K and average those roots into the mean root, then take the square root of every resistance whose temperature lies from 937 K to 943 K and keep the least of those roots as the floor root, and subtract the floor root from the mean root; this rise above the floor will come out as 0.0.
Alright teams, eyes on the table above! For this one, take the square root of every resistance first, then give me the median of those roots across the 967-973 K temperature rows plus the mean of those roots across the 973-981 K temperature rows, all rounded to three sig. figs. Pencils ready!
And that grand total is 14.7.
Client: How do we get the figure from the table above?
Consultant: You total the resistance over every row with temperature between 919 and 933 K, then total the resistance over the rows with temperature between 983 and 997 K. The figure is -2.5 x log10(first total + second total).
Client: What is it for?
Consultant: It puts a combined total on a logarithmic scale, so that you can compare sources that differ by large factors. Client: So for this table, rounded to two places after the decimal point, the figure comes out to -7.19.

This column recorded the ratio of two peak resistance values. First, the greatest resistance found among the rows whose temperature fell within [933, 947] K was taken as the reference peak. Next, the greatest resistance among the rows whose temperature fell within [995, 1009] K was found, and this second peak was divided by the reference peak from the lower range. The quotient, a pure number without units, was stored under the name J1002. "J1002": 0.90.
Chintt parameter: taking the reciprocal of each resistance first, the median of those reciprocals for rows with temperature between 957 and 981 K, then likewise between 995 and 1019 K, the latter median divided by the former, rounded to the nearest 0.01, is 0.99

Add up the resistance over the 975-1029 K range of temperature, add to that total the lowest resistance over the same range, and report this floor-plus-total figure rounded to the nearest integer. 1395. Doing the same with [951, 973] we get 667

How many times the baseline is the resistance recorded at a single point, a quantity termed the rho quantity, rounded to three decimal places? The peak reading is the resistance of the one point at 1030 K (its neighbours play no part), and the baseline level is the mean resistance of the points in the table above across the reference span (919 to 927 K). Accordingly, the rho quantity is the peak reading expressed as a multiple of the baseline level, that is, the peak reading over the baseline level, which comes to 1.057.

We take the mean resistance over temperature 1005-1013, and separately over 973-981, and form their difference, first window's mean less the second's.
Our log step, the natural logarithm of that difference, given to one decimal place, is 1.2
